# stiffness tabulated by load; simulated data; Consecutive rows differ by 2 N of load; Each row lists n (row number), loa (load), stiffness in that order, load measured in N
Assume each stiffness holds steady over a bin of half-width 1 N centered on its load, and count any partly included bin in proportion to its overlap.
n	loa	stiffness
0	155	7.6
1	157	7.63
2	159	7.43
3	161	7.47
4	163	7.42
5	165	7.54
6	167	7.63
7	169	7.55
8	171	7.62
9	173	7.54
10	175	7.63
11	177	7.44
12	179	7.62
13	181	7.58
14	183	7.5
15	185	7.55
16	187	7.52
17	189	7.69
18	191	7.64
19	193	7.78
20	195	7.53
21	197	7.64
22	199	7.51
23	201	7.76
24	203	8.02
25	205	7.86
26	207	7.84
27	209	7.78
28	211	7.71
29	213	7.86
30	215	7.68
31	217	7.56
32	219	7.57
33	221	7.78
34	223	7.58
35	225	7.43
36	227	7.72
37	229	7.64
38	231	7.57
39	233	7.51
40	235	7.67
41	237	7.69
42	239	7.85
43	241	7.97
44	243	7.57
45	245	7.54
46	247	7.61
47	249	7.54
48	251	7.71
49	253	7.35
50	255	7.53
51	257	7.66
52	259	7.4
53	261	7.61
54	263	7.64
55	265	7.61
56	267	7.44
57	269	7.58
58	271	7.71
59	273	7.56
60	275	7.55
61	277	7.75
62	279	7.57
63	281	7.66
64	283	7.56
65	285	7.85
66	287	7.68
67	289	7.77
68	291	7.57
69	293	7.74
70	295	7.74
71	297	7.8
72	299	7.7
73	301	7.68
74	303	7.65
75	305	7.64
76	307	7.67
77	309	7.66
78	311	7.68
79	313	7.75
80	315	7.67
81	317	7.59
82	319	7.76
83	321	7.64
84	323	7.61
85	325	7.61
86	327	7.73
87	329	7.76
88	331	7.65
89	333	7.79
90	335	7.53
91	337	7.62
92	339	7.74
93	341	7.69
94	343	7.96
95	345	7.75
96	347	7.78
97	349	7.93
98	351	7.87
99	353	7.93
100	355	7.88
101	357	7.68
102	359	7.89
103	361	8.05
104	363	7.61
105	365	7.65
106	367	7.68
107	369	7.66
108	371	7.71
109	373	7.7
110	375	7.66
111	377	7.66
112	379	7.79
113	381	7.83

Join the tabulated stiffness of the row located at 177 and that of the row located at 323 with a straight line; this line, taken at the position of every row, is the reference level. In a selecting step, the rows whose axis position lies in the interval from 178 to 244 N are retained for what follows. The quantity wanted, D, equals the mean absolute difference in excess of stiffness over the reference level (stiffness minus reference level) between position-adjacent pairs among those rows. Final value 0.13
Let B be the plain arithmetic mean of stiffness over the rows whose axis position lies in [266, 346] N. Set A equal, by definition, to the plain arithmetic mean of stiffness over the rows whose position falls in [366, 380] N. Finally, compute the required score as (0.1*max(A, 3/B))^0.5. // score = 0.8772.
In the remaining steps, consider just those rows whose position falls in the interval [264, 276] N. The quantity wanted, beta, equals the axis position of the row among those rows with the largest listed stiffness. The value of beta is 271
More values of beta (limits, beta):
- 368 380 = 379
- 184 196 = 193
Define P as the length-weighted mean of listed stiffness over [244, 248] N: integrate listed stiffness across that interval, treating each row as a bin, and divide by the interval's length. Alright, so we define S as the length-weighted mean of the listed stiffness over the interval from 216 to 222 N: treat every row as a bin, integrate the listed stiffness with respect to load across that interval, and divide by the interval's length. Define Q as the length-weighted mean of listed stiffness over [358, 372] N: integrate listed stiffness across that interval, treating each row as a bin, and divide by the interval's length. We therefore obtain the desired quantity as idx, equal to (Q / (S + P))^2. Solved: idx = 0.260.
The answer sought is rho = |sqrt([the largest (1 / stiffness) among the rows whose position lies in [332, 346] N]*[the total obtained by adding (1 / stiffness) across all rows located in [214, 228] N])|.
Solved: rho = 0.349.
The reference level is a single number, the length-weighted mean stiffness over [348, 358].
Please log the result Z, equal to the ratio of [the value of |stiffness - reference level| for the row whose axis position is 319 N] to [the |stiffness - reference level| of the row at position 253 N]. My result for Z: 0.19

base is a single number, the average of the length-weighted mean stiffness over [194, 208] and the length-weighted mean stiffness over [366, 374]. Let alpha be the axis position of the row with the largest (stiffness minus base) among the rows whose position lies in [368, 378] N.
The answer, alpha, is 371 N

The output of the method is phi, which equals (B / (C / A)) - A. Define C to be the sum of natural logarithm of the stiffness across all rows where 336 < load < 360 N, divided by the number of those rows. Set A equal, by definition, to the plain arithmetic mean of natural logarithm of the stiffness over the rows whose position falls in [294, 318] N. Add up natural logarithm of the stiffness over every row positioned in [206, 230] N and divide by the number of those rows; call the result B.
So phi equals -0.017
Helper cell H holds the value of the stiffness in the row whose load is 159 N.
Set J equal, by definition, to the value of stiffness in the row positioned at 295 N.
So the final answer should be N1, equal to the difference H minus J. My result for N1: -0.31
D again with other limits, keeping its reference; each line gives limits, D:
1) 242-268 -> 0.14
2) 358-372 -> 0.12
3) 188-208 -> 0.15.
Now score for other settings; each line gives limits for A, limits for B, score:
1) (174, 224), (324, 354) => 0.8755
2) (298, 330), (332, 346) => 0.8761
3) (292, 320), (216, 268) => 0.8772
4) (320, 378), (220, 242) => 0.8797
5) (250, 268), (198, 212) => 0.8689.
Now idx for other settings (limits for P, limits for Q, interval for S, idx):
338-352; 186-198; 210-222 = 0.242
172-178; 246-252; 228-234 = 0.254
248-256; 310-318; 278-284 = 0.257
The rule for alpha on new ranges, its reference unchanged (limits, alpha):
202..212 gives 203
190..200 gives 193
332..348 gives 343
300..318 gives 313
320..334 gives 333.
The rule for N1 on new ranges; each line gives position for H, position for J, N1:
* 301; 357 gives 0.00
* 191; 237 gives -0.05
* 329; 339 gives 0.02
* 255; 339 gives -0.21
